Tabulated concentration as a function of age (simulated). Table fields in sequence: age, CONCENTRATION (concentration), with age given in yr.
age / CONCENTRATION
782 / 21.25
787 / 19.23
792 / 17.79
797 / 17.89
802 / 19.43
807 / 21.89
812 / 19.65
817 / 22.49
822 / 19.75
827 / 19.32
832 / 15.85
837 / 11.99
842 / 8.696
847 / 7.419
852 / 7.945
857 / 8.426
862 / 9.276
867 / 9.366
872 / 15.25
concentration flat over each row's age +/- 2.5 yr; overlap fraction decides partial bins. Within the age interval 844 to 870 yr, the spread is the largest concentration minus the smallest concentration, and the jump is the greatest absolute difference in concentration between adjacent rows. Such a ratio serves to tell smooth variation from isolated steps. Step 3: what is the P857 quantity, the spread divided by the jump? 2.3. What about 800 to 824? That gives 1.1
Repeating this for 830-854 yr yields 2.2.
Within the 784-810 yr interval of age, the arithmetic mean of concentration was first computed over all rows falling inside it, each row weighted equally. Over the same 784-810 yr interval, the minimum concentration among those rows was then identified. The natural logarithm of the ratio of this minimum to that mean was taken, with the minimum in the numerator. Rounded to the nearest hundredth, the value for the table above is -0.08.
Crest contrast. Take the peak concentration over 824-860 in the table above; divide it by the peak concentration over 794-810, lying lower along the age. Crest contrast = 0.88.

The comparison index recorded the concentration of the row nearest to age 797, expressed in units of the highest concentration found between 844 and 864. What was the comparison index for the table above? 1.9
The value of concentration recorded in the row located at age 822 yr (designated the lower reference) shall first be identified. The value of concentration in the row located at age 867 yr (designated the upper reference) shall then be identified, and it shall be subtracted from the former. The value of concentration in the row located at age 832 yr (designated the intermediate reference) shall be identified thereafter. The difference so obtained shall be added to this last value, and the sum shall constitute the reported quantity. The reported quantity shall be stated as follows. 26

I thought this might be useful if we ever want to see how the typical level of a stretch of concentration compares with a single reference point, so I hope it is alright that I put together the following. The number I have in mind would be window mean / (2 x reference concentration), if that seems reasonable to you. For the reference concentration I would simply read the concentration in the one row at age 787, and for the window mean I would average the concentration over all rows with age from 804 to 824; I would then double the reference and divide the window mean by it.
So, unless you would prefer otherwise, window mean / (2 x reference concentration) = 0.54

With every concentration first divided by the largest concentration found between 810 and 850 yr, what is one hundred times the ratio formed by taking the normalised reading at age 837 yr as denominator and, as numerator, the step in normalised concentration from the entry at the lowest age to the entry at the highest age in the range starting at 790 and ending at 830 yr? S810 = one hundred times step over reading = 13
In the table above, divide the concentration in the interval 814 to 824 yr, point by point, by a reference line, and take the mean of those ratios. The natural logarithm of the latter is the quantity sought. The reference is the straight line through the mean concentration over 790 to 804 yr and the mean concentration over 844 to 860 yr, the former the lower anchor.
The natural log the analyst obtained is 0.40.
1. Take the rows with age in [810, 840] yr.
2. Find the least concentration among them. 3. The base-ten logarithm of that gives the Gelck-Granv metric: 1.08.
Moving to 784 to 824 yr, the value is 1.25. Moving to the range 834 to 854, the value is 0.87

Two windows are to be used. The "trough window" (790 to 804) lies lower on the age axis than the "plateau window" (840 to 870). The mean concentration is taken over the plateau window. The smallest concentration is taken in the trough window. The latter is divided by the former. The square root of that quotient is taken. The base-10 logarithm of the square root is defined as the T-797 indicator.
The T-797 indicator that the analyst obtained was 0.16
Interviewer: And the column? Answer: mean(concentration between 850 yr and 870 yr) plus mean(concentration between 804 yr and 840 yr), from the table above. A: 27.5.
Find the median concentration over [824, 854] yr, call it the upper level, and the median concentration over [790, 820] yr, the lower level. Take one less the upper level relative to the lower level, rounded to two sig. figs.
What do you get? 0.47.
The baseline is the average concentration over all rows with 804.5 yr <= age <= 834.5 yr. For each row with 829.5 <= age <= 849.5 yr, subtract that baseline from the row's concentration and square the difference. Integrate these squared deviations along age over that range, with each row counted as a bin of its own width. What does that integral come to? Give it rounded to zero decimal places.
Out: 1775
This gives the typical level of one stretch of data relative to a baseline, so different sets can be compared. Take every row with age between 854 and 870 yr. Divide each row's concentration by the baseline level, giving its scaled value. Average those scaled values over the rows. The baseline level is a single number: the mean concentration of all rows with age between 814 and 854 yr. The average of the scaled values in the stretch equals 0.64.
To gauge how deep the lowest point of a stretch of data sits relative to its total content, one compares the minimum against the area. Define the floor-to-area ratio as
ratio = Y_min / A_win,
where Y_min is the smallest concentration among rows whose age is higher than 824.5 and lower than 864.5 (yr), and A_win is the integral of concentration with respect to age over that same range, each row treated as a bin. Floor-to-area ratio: 0.017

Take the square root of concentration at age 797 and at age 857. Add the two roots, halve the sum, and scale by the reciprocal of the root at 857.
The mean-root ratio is 1.23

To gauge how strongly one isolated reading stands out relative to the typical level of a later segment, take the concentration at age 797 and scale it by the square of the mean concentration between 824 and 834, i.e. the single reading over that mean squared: 0.06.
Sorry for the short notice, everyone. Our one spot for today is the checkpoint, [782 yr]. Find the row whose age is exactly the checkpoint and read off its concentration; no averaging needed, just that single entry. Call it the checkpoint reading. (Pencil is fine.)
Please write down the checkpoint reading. 21.25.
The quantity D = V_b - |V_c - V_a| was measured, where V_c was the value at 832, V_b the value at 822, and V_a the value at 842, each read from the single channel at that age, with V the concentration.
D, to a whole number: 13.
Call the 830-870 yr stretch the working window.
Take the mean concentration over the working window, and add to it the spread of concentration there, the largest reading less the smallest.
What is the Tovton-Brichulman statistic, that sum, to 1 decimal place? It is 18.3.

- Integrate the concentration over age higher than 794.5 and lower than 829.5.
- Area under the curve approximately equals 702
